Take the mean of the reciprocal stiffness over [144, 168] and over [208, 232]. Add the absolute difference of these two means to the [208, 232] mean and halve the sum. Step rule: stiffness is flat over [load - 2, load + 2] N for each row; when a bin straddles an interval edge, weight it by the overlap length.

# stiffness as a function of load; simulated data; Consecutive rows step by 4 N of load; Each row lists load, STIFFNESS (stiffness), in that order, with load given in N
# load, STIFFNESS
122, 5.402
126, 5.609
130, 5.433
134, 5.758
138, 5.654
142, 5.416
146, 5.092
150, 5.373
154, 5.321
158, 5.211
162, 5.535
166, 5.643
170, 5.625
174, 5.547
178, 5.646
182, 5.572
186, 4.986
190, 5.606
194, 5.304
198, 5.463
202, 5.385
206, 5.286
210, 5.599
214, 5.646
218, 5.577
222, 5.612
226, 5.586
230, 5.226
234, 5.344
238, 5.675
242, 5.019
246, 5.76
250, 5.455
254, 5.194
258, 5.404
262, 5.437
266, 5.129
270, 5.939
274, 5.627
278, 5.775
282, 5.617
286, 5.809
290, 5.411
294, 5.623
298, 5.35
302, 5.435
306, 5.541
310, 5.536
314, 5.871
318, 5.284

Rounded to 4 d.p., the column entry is 0.0934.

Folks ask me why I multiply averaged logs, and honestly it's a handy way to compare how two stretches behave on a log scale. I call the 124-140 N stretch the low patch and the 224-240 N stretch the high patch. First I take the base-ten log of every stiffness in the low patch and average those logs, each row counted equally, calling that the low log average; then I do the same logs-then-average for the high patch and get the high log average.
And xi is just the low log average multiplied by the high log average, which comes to 0.552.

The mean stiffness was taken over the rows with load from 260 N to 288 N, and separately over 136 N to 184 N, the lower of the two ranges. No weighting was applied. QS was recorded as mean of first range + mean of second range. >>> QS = 11.1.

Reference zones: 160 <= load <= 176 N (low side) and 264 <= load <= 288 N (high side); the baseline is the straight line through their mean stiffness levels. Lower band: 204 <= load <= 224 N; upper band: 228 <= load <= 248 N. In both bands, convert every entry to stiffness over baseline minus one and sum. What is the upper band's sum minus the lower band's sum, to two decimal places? -0.14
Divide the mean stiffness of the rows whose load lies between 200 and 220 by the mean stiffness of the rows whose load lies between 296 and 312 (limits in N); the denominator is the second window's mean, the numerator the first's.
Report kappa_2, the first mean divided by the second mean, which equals 1.01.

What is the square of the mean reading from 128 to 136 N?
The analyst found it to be 31.3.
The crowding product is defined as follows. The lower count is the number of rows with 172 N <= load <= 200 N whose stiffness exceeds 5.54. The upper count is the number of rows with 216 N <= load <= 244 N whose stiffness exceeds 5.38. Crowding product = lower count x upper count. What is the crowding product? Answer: 16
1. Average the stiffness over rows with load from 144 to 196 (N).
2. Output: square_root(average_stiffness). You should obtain 2.33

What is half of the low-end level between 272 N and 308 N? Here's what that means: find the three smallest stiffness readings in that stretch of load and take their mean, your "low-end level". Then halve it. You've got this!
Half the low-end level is 2.70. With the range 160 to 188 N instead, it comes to 2.68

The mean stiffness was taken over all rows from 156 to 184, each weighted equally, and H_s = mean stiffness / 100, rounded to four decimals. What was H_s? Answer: 0.0554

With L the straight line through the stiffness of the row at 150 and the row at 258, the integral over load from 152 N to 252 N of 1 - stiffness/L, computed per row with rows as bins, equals -1.4 N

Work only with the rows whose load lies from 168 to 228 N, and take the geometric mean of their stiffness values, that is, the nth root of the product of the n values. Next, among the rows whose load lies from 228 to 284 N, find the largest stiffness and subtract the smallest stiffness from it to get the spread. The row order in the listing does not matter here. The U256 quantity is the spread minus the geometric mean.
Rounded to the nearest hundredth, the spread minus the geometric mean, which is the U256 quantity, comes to -4.57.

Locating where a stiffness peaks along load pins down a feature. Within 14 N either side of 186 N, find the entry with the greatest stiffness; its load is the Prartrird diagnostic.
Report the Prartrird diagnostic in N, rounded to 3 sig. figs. 178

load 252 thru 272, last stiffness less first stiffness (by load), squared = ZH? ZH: 0.56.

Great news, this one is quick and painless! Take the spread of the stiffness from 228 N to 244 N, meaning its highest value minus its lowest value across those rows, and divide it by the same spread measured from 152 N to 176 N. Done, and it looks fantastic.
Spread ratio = 1.5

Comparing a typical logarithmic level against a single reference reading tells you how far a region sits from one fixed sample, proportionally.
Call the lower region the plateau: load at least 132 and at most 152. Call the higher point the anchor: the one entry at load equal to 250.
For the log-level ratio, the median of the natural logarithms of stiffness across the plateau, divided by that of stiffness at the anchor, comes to 1.00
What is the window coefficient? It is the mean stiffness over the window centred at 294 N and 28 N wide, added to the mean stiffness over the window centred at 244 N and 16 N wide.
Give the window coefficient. 11.02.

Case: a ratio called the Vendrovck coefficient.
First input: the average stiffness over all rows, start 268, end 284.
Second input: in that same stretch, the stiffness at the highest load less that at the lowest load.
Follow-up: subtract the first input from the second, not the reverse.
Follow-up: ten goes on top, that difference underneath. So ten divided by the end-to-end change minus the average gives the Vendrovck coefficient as -1.65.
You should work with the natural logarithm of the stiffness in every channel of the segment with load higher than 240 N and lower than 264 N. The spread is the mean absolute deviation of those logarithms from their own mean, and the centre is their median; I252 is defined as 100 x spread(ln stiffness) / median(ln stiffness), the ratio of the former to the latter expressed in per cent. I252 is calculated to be 2.01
